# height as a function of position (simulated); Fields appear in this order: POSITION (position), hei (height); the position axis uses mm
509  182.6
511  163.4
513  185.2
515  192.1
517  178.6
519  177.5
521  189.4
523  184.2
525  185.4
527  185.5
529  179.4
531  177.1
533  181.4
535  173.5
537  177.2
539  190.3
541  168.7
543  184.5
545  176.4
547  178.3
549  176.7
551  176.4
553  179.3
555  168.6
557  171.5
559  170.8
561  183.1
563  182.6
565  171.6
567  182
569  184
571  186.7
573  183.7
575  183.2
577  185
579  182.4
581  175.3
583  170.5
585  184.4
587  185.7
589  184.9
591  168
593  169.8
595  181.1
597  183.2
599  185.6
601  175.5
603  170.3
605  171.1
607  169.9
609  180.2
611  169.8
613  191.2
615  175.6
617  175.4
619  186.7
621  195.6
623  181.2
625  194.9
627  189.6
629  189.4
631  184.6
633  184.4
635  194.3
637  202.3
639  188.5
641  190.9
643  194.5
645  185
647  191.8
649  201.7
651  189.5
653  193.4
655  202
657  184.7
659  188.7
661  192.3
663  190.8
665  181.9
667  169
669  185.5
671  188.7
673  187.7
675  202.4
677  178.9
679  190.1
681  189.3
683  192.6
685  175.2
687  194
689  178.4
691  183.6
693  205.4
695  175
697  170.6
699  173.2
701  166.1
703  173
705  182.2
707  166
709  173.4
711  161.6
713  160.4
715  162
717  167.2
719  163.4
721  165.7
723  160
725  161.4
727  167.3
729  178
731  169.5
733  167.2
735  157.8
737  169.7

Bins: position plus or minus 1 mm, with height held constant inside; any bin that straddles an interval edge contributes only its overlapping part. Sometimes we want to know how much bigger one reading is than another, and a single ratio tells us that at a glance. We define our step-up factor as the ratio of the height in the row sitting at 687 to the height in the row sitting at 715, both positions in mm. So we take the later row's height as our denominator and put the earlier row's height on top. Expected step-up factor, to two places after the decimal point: 1.20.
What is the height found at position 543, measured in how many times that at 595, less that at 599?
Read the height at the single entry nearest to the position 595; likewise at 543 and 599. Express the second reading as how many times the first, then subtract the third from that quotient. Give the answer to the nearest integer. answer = -185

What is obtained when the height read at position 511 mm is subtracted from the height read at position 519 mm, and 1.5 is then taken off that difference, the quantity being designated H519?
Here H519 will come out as 13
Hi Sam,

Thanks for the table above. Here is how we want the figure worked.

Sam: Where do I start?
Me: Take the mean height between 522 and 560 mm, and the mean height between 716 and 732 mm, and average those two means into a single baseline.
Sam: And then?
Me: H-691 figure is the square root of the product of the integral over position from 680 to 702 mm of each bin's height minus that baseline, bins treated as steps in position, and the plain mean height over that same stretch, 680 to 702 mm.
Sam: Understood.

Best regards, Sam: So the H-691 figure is 198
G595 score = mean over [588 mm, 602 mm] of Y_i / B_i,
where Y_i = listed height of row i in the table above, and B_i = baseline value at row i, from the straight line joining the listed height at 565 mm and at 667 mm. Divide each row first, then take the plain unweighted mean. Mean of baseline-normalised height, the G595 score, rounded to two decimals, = 1.04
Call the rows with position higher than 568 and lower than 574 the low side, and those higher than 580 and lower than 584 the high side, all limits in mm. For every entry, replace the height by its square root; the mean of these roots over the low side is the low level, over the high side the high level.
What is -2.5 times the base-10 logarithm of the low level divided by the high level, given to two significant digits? -0.036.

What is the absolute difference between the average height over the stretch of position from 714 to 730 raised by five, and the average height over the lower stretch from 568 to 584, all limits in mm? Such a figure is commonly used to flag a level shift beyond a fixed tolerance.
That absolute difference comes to 11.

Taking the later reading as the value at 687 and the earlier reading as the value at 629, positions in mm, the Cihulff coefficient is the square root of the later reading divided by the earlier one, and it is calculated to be 1.01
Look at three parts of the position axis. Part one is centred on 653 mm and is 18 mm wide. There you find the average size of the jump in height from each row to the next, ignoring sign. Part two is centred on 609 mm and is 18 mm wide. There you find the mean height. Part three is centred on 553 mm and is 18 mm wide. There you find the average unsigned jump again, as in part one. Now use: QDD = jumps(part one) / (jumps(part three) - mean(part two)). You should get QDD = -0.048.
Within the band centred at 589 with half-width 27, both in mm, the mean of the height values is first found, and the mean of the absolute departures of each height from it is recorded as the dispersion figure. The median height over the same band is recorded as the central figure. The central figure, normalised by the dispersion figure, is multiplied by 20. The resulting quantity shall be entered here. 601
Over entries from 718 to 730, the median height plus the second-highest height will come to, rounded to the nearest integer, 332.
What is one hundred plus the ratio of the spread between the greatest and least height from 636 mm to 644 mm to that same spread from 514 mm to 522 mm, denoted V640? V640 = 101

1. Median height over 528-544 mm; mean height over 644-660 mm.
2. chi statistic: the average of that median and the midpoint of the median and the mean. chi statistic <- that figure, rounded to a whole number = 182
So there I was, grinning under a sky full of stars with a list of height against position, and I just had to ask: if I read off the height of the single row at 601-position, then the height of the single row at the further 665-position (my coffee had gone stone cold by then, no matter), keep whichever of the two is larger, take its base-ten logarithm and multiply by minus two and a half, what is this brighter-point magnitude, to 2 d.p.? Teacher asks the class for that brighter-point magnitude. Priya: -5.65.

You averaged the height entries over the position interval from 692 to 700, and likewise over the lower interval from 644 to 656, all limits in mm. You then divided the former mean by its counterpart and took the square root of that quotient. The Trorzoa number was 0.97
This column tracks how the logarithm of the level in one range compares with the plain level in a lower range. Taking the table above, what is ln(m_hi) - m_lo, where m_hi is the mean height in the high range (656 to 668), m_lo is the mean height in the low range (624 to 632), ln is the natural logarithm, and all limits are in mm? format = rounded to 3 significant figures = -184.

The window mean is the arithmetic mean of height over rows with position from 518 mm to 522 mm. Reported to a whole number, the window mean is 183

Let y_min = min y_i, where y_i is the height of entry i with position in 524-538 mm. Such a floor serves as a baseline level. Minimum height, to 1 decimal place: 173.5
